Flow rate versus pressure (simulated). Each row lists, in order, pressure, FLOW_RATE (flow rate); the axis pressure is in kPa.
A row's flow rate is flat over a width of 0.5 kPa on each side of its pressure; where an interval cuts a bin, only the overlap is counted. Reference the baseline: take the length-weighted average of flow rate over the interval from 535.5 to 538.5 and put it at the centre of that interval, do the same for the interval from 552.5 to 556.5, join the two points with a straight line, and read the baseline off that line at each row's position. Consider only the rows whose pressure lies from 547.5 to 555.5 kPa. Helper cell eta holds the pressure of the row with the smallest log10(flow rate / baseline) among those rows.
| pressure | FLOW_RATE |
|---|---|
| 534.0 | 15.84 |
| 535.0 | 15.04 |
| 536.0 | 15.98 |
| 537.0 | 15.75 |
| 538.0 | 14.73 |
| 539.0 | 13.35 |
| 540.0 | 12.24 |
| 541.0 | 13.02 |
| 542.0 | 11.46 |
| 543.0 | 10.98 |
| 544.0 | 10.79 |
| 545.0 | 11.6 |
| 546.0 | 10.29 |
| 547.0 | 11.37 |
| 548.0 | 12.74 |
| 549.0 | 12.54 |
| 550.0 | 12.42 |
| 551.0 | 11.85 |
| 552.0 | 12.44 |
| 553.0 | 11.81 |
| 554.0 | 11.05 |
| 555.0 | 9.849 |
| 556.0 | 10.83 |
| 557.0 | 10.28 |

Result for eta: 555.0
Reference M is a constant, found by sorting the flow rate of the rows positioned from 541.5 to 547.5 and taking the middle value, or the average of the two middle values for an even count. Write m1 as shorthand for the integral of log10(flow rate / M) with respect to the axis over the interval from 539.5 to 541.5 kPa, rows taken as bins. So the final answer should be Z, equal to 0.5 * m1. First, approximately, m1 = 0.106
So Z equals 0.05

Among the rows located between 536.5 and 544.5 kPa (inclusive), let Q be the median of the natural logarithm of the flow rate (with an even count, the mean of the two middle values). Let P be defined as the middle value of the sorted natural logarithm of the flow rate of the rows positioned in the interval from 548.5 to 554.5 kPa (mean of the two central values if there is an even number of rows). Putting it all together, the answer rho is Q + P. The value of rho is 5.03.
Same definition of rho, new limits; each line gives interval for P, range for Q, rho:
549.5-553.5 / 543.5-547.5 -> 4.90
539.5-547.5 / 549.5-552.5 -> 4.95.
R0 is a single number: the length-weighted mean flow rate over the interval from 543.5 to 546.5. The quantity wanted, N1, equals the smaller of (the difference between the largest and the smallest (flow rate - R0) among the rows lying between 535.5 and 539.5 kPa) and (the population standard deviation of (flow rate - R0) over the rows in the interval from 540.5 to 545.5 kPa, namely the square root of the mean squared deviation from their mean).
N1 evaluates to 0.78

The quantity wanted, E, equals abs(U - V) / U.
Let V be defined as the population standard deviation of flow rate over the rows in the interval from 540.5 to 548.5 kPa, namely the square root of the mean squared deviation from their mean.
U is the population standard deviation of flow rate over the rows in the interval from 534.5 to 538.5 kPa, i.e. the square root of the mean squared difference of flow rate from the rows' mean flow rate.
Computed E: 0.7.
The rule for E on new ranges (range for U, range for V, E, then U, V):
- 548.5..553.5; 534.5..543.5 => 4.5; 0.31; 1.7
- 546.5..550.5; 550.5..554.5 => 0.1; 0.53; 0.5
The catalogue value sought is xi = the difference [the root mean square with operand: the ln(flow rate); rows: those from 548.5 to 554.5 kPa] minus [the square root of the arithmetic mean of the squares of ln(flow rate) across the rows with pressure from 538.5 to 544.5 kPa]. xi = 0.005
